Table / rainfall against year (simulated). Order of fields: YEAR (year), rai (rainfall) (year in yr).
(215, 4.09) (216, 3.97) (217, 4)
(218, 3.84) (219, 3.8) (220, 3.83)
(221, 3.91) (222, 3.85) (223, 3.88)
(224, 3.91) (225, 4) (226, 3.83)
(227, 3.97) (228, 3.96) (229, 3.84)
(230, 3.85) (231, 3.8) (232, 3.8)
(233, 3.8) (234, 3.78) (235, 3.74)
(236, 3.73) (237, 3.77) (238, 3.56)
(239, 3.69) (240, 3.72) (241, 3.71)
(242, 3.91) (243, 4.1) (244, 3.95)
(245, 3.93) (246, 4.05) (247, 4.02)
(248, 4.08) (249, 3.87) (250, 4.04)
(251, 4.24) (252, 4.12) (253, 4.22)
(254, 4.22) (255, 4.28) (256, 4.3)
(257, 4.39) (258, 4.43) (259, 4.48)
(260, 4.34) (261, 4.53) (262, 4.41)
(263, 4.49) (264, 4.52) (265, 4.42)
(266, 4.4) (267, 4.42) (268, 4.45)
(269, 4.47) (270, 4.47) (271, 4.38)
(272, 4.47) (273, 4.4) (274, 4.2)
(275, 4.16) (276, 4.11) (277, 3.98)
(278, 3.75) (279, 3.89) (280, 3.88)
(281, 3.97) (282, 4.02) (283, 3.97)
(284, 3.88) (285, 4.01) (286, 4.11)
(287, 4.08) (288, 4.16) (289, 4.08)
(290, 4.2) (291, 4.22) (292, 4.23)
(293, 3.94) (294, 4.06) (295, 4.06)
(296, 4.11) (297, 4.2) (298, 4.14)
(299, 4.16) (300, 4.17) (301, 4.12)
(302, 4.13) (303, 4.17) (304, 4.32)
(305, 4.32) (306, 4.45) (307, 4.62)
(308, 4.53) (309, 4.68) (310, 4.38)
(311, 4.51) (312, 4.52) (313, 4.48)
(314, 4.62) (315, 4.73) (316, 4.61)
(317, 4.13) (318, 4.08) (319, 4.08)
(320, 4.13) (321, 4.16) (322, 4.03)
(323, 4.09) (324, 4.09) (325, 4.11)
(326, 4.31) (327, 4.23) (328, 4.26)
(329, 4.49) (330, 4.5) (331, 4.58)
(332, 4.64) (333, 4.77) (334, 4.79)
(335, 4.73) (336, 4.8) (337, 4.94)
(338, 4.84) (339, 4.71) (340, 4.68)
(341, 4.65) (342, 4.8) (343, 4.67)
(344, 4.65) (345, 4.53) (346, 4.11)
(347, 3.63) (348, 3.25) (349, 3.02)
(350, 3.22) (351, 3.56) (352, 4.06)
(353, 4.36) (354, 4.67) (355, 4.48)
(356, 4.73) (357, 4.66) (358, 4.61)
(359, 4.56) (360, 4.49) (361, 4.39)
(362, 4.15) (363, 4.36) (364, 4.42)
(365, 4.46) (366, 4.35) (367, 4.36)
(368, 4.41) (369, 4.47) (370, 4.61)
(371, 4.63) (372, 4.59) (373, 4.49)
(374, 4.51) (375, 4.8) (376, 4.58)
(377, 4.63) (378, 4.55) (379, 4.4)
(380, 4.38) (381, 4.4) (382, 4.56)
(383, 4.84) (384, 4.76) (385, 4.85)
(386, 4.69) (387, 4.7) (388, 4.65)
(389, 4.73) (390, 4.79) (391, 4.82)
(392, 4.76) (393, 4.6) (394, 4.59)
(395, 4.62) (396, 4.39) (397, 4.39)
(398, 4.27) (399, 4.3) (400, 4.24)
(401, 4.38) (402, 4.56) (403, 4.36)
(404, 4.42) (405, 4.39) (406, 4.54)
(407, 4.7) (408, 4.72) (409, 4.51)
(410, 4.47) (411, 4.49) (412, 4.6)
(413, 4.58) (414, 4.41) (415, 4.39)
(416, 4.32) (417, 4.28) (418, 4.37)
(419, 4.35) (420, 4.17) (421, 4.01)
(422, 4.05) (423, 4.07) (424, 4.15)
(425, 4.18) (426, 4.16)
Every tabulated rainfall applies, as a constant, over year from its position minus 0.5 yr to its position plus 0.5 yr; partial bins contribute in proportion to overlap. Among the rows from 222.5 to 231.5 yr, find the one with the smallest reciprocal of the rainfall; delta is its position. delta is 225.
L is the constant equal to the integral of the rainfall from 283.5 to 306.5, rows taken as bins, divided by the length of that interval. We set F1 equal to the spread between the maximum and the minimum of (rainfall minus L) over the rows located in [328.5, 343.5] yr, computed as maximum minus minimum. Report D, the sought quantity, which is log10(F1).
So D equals -0.35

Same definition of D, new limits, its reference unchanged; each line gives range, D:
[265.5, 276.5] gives -0.44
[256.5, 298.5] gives -0.11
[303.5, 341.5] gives -0.04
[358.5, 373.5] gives -0.32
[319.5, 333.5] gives -0.13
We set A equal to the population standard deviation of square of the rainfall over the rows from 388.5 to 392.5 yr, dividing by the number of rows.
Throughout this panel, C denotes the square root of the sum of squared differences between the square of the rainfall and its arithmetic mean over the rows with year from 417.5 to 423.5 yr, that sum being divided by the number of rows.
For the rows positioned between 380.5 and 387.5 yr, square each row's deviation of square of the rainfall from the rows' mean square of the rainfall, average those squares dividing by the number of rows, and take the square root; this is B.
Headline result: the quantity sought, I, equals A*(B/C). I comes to 0.37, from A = 0.32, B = 1.4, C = 1.20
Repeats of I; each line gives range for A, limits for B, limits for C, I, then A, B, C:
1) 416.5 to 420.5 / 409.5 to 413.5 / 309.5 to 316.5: 0.35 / 0.67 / 0.5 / 0.96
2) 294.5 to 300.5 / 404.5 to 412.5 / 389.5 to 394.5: 0.40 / 0.37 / 1.0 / 0.92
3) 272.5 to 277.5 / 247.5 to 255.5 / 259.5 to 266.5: 2.05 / 1.15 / 1.0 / 0.58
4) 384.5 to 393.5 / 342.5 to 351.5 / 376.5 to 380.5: 3.72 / 0.72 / 4.8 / 0.94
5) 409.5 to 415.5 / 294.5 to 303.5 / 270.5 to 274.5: 0.26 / 0.71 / 0.3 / 0.86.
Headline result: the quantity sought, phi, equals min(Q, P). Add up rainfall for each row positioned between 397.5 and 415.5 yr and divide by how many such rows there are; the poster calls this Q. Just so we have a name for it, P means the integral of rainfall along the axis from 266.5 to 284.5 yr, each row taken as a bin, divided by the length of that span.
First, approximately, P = 4.16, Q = 4.46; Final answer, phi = 4.16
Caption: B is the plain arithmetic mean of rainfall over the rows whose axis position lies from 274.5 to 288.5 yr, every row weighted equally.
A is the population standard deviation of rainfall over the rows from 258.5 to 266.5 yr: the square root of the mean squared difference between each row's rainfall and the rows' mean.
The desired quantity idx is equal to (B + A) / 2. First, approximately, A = 0.06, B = 4.00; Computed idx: 2.03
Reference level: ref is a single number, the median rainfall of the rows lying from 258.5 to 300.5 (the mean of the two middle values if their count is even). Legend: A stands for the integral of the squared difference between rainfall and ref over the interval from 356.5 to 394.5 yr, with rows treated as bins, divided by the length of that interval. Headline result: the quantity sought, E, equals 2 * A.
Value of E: 0.38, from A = 0.189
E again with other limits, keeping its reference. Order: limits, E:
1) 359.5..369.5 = 0.11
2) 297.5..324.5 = 0.14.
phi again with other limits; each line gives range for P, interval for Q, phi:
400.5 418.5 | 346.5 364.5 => 4.15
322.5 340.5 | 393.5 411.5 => 4.46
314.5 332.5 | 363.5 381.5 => 4.29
